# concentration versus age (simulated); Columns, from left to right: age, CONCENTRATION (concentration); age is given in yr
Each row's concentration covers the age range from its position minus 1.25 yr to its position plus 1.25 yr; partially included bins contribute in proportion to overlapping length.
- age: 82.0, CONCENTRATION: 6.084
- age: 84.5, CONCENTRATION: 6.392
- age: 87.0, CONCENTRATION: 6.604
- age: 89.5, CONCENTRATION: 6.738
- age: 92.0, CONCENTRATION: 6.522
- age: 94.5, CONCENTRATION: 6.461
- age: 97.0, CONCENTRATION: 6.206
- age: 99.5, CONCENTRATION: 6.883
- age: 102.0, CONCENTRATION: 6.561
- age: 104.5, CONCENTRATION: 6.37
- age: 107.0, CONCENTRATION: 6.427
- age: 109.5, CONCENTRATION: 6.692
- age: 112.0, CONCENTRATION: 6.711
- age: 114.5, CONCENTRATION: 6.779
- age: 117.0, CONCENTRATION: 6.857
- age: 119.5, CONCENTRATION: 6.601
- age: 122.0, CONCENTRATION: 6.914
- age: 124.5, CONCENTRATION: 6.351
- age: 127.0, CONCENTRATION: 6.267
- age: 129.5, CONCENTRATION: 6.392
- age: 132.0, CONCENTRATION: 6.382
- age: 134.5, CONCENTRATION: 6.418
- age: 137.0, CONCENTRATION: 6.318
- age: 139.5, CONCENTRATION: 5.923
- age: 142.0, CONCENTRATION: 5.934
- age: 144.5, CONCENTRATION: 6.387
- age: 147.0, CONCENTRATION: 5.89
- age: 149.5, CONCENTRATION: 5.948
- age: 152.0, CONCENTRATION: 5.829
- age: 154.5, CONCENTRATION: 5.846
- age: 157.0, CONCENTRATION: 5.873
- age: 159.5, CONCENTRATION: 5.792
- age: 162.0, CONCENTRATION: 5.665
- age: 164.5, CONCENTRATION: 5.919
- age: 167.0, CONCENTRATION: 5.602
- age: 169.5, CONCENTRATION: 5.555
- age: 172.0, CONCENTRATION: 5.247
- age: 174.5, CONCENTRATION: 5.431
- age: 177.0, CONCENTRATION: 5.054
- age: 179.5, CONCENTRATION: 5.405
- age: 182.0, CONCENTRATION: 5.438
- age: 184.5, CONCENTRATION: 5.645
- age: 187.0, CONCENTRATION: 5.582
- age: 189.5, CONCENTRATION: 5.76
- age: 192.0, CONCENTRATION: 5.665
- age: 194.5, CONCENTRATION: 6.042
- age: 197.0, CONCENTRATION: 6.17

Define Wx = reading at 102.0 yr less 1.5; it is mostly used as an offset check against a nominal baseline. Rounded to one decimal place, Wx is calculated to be 5.1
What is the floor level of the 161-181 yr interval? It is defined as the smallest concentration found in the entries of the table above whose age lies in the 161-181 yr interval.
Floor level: 5.054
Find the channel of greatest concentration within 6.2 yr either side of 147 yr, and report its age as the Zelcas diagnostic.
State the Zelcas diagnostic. 144.5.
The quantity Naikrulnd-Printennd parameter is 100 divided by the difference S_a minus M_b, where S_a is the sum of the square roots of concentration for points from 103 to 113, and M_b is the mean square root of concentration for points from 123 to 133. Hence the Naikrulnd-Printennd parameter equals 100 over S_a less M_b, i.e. 12.96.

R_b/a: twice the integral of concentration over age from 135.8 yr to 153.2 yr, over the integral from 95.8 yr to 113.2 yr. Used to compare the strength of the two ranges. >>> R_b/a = 1.84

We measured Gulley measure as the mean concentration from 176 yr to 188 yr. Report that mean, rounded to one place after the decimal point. 5.4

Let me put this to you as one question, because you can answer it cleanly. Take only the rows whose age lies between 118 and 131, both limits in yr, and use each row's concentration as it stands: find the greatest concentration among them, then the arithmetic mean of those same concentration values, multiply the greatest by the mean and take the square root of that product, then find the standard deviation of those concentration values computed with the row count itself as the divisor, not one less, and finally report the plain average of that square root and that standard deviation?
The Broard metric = 3.47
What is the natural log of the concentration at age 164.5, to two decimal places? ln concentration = 1.78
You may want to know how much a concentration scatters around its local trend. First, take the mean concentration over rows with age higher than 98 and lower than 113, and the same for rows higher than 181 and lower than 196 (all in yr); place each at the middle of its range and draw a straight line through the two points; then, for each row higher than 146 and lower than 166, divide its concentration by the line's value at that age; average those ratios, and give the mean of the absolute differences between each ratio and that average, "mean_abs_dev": 0.010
